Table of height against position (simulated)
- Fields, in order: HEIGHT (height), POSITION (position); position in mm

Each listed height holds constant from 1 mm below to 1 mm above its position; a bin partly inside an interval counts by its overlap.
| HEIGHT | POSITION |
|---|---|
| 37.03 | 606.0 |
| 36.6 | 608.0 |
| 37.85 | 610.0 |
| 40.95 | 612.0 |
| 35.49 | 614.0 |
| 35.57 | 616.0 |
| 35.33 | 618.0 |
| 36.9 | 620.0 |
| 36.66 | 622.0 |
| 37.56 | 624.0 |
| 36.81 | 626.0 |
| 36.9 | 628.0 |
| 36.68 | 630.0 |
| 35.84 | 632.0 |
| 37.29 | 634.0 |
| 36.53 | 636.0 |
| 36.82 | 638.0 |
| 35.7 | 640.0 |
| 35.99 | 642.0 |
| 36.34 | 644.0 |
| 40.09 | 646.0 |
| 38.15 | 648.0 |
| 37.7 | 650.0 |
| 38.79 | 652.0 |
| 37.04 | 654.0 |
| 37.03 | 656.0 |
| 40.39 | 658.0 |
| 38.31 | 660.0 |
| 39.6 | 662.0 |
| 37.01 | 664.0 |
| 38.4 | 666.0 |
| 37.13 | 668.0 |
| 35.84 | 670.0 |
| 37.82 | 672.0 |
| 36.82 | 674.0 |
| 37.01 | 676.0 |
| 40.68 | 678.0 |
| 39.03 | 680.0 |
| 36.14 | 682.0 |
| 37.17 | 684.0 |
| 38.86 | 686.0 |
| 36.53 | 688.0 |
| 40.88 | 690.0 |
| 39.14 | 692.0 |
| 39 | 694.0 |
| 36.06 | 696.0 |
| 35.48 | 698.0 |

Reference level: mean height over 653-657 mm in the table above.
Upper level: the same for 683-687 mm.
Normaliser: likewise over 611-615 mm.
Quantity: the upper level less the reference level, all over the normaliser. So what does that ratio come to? 0.03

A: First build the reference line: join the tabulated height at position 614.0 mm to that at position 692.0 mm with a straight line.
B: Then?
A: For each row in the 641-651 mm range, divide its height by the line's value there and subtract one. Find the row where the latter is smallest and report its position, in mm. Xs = 642.0 mm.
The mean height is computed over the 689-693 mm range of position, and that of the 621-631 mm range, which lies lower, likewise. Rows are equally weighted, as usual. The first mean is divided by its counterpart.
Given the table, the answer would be 1.08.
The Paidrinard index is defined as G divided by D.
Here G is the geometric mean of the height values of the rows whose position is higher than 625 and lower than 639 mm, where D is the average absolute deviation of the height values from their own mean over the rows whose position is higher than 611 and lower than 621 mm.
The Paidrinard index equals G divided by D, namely 22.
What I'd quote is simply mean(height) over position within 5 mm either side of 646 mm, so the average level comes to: 37.7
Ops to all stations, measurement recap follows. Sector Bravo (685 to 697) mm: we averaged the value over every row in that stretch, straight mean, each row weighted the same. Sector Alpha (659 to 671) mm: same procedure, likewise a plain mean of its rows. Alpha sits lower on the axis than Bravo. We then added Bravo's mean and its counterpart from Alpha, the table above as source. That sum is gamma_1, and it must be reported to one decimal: 76.1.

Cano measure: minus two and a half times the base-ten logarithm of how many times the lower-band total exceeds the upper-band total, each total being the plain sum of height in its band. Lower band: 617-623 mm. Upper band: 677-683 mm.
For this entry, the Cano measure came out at 0.07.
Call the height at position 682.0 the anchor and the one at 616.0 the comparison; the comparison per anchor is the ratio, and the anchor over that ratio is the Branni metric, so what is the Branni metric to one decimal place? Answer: 36.7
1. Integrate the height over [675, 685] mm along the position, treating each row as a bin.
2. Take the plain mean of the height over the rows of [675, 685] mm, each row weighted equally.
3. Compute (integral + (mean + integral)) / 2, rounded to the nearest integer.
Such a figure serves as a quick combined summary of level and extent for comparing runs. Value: 399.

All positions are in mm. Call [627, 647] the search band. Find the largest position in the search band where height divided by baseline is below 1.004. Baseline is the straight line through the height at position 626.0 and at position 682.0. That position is 644.0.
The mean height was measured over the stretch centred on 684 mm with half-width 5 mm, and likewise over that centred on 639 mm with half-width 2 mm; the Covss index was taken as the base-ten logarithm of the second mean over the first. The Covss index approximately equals -0.015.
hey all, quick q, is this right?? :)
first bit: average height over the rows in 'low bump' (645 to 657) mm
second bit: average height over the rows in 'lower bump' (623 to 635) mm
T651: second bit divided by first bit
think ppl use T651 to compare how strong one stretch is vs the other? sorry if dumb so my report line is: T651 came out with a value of 0.966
